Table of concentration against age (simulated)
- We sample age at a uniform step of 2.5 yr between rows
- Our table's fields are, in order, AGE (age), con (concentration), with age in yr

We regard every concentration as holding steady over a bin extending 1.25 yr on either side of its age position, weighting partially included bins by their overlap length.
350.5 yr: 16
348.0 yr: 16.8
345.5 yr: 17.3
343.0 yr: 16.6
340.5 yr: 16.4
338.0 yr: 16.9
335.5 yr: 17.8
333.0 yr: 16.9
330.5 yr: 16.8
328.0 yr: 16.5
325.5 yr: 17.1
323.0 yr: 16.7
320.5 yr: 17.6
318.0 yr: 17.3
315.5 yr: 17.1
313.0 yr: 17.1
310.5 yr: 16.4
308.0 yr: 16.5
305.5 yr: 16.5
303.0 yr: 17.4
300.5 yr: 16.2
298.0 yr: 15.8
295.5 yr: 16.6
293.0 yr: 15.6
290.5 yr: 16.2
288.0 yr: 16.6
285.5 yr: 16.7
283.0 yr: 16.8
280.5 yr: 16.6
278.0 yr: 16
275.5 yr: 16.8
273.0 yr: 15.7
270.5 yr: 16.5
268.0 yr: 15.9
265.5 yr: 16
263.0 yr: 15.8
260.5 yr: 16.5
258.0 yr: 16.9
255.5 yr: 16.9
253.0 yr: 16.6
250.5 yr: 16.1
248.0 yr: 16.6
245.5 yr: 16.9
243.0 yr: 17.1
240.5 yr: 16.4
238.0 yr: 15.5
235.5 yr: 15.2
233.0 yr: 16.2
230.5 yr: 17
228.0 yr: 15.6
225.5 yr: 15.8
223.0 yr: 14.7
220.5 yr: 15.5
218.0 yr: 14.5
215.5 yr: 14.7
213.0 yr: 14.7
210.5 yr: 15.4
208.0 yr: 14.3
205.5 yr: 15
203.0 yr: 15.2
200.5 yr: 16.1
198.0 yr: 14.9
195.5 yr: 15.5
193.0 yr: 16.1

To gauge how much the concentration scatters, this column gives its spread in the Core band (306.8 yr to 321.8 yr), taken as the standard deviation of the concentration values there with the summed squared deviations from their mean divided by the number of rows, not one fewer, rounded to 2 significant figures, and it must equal 0.42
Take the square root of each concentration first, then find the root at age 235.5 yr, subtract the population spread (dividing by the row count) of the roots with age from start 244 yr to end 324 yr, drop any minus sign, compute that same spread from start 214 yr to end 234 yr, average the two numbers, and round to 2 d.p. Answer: 1.97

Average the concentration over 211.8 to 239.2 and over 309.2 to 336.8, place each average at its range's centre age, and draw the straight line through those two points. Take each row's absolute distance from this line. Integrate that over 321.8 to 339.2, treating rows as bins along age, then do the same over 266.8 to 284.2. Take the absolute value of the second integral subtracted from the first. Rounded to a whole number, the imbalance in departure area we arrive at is 0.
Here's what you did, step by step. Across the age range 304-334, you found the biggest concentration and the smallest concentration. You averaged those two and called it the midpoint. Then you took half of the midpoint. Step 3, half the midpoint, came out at 8.50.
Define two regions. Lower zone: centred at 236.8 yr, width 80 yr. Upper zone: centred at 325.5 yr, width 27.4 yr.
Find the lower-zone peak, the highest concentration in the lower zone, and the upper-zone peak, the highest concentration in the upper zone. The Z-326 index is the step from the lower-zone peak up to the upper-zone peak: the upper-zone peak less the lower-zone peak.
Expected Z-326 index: 0.7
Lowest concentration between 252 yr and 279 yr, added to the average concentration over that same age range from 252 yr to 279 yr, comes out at 32.0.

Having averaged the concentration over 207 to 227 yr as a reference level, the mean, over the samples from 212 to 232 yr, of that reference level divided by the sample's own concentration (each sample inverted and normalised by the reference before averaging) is 0.979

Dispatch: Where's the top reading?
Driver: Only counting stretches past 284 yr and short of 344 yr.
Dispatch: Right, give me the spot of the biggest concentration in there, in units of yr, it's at 335.5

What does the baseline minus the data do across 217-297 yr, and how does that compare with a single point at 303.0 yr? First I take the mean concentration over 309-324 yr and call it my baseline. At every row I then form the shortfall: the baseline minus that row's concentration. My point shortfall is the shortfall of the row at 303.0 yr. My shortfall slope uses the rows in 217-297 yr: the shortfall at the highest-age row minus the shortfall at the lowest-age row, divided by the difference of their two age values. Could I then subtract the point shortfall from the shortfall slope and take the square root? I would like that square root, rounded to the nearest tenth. 0.6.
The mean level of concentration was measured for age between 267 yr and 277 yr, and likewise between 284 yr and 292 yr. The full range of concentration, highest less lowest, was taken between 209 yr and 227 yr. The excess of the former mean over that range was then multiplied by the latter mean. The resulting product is 246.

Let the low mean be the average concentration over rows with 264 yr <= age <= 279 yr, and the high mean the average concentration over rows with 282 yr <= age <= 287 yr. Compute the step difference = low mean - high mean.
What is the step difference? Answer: -0.6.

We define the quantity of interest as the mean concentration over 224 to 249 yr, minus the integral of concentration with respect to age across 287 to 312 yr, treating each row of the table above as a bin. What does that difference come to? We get -393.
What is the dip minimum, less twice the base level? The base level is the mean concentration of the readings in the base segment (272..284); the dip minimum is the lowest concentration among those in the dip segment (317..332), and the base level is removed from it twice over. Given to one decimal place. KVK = -16.3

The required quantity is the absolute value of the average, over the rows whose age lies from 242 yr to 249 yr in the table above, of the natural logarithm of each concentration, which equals 2.83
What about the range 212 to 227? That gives 2.71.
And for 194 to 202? 2.74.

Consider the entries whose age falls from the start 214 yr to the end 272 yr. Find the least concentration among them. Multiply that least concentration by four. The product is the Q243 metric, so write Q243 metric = 58.0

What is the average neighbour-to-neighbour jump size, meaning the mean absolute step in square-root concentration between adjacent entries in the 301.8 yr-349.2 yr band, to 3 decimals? 0.055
